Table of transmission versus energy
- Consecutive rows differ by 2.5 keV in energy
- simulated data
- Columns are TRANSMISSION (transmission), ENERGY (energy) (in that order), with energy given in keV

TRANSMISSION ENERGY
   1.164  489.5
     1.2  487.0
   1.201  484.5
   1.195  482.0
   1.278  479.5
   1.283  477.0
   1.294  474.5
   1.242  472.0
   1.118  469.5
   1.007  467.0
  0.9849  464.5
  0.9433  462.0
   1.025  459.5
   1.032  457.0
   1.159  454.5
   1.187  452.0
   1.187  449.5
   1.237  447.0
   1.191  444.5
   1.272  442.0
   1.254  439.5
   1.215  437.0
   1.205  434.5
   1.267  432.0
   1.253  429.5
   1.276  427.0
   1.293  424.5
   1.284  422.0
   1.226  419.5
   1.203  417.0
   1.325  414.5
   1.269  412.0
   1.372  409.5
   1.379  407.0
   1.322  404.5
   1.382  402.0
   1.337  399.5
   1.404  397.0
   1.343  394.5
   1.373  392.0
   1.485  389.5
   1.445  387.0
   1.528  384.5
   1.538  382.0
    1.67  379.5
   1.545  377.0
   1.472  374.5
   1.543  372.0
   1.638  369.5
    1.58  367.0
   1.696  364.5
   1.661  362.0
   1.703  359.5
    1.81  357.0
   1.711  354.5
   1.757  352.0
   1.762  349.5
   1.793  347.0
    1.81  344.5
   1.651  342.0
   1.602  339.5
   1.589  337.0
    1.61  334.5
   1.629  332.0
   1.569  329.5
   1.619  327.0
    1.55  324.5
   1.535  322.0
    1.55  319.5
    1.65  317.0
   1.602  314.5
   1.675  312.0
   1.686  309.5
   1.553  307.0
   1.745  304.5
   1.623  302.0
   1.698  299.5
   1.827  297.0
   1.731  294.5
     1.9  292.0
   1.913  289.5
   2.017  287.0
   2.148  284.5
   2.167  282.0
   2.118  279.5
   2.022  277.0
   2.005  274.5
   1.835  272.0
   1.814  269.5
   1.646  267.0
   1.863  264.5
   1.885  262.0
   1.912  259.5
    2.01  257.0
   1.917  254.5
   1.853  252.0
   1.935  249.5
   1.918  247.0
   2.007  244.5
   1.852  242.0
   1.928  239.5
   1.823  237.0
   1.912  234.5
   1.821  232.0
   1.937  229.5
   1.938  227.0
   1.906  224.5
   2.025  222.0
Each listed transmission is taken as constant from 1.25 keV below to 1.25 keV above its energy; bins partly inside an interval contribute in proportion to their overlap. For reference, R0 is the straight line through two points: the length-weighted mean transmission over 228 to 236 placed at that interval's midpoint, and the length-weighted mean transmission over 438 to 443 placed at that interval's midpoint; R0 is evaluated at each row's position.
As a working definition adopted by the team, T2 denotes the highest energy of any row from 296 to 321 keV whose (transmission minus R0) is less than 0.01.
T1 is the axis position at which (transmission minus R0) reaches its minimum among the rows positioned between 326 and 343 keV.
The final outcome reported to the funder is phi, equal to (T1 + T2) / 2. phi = 324.5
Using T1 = 329.5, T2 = 319.5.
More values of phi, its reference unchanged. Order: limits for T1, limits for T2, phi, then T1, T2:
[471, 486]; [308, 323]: 402.0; 482.0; 322.0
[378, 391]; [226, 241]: 312.0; 387.0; 237.0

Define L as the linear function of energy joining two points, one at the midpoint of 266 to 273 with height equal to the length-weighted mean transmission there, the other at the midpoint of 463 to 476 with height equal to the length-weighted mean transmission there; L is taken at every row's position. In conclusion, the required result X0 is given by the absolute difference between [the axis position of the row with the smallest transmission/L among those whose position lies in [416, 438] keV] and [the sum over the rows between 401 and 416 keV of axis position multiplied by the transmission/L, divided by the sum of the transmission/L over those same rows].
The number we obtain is 8.8 keV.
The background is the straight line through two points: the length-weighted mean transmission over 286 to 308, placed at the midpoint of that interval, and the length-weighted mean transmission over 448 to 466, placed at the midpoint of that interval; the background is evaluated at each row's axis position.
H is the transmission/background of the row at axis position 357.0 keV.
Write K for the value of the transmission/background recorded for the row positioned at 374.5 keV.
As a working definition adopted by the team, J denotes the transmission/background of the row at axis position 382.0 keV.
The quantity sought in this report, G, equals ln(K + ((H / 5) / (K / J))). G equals 0.25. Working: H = 1.19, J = 1.09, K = 1.02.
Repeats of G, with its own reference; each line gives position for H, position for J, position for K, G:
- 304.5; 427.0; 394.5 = 0.19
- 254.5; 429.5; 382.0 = 0.25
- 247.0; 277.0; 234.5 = 0.14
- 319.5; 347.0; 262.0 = 0.18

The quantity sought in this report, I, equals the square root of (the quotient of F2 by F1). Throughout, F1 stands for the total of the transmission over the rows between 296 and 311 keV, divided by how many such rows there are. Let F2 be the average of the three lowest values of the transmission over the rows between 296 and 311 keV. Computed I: 0.980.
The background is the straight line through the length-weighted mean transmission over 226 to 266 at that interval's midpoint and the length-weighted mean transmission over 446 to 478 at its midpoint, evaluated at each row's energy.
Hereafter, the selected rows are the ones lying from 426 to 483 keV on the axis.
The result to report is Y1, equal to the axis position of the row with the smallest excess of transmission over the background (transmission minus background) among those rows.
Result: 462.0 keV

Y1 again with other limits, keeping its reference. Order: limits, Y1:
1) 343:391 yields 374.5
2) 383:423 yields 417.0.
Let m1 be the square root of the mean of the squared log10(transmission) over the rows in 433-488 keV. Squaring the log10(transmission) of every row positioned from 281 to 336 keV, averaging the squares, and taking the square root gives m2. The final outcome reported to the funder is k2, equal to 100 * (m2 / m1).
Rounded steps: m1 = 0.08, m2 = 0.24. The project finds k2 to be 311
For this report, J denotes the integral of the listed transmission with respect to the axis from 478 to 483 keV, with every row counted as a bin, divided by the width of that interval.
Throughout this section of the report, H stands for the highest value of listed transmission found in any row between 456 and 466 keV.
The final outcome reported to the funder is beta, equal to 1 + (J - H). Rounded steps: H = 1.032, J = 1.2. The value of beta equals 1.2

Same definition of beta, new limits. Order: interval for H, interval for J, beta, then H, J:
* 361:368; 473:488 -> 0.5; 1.696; 1.2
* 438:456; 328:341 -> 1.3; 1.272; 1.6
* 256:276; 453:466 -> 0.0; 2.01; 1.0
